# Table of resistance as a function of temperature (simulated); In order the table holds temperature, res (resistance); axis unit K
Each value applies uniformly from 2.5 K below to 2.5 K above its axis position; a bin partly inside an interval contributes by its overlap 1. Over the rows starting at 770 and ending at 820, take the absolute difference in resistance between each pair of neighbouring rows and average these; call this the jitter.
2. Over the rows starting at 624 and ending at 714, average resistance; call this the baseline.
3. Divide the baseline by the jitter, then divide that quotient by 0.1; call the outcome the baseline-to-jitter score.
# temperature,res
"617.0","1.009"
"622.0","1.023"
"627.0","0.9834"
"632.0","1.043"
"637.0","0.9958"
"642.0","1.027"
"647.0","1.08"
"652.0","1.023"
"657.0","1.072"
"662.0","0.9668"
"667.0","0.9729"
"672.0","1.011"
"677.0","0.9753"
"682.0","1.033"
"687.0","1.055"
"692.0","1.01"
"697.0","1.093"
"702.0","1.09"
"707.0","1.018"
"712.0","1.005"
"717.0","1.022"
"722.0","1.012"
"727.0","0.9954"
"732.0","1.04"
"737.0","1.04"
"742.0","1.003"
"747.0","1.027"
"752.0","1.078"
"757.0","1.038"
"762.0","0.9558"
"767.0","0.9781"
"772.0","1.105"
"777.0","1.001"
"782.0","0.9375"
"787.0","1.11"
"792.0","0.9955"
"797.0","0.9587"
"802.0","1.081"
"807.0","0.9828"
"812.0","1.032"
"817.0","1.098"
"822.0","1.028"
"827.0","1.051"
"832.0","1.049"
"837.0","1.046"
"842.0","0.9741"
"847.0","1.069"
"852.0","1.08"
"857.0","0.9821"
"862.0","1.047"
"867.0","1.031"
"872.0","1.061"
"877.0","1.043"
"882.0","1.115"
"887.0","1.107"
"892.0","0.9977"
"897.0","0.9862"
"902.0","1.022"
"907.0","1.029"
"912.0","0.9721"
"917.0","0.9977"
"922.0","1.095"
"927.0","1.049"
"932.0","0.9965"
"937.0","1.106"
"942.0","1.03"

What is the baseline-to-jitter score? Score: 112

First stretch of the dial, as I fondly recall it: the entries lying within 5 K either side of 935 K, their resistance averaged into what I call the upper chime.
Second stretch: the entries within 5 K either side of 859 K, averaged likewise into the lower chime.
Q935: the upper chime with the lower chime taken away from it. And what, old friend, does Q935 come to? 0.037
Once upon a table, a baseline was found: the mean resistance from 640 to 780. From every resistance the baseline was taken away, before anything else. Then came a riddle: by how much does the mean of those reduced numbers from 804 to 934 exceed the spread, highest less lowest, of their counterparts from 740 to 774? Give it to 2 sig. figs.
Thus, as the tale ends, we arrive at -0.14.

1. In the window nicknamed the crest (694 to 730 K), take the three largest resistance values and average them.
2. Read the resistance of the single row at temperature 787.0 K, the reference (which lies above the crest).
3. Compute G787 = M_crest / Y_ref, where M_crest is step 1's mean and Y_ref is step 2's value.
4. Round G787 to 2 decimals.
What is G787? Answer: 0.96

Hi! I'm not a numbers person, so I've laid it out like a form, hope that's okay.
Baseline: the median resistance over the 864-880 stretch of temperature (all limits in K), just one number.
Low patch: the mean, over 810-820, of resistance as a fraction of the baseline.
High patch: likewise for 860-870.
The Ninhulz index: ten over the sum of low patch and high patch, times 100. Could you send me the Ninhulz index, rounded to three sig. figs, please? 496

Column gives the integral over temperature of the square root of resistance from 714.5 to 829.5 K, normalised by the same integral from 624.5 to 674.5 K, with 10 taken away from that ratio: -7.69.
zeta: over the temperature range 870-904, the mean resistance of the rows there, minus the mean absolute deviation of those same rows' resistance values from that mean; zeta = 1.007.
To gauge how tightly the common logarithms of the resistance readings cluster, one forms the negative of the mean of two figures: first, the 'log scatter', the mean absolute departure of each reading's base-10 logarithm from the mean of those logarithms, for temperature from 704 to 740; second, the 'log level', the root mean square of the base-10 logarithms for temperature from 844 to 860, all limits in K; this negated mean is -0.0157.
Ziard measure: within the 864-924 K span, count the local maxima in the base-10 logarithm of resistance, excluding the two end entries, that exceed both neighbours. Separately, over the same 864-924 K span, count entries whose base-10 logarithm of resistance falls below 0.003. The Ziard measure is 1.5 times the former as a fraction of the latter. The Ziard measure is 1.1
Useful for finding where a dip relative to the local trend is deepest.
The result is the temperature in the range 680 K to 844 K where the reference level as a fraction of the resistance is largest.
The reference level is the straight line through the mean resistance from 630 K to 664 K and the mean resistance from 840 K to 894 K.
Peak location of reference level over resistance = 782.0 K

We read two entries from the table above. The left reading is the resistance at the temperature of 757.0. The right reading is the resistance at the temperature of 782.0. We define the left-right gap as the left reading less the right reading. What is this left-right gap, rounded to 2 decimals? 0.10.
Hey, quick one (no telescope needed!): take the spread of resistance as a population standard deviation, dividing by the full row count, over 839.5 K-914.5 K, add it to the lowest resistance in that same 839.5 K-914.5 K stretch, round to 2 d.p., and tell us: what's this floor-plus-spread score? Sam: 1.02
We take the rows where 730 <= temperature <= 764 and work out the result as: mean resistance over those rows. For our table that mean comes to 1.03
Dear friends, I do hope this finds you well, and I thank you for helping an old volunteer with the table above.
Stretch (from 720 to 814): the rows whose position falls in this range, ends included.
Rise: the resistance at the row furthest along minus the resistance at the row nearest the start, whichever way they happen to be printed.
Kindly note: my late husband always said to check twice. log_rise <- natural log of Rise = -3.9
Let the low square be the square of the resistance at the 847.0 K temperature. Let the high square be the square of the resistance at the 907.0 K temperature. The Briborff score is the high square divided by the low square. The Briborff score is 0.93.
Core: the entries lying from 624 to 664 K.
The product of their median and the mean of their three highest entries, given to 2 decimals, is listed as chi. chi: 1.09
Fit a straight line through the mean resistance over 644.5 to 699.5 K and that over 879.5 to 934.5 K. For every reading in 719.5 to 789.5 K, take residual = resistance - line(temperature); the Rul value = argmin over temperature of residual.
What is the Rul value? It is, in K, 782.0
